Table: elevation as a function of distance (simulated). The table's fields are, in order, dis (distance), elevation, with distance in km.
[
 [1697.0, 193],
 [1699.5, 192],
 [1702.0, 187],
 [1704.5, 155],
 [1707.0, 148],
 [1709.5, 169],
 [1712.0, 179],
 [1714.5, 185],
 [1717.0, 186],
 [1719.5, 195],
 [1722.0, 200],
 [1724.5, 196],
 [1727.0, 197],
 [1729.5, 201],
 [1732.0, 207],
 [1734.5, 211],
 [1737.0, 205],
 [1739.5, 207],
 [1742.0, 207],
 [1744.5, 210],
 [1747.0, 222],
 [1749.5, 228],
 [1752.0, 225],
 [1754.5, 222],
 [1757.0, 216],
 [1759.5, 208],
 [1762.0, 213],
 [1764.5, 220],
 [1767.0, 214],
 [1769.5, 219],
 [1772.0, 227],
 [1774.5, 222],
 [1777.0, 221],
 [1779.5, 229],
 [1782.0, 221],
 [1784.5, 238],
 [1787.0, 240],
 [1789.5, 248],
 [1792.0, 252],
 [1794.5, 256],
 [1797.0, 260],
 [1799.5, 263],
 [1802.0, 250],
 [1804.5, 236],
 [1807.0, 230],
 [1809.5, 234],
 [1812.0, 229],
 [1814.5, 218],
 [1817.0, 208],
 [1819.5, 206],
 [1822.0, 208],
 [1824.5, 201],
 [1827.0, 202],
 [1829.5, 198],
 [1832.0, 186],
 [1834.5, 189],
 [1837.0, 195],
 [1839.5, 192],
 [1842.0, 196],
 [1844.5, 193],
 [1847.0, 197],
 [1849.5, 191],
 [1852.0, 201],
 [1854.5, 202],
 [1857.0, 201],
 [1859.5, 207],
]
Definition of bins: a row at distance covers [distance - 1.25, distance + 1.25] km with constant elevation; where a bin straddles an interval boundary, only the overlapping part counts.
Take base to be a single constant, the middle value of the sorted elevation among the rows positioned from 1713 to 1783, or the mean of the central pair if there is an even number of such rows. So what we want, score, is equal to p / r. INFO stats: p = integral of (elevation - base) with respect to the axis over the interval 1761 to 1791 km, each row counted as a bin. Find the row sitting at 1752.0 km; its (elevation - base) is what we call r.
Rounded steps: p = 430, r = 13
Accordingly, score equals 33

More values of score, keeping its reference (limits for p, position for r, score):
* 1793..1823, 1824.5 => -59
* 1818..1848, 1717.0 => 17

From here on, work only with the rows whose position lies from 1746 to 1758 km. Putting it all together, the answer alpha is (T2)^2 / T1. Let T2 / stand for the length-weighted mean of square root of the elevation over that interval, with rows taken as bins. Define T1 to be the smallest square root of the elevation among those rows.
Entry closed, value 15.2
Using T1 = 14.7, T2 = 14.9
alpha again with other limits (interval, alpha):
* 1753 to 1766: 15.0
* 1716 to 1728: 14.3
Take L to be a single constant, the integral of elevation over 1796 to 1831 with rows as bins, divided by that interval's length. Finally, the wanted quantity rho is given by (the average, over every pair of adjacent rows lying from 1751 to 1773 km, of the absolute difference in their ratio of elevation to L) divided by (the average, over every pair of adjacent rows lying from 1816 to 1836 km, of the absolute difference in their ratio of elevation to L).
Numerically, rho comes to 1.4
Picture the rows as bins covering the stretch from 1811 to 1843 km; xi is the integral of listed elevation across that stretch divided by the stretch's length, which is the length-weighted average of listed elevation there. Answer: 202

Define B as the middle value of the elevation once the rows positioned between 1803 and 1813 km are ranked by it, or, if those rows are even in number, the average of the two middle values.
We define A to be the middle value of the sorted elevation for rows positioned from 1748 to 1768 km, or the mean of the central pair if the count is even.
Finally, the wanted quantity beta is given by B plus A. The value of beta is 450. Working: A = 218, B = 232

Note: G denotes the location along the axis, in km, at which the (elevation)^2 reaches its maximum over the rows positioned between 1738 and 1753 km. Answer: 1749.5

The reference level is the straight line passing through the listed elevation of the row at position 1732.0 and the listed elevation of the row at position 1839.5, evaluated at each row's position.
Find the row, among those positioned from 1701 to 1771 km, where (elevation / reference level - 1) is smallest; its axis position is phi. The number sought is 1707.0 km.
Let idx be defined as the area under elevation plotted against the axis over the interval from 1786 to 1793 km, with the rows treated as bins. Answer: 1727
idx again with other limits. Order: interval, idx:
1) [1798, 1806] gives 1995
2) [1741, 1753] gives 2622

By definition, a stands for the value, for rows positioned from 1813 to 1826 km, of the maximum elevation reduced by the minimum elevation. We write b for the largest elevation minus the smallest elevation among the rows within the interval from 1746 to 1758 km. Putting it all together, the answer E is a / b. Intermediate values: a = 17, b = 12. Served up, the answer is 1.4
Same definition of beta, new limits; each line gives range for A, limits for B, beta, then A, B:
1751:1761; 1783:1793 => 463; 219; 244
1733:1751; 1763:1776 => 430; 210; 220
